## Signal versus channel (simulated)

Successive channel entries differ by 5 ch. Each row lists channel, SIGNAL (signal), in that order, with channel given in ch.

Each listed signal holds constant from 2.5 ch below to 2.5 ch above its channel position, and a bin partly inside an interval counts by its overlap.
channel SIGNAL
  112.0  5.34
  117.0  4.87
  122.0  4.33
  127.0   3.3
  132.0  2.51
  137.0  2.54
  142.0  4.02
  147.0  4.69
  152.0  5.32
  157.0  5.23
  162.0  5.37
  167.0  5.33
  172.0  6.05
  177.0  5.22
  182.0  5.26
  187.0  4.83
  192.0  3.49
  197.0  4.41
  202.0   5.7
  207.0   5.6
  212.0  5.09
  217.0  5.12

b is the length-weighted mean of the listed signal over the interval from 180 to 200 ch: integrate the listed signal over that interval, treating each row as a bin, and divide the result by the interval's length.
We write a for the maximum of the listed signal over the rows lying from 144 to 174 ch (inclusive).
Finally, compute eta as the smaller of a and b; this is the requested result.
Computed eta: 4.51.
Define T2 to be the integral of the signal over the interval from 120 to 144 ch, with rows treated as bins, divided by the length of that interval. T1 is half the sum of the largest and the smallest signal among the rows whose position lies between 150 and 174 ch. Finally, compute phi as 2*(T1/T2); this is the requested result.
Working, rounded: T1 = 5.6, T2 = 3.3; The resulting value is 3.4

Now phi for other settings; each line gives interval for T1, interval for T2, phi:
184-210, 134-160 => 2.1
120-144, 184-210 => 1.4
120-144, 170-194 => 1.4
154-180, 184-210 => 2.3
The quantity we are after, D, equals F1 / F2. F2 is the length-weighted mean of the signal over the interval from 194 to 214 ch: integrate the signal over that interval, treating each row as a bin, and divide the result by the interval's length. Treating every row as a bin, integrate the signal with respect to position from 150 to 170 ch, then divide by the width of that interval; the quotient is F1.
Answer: 1.0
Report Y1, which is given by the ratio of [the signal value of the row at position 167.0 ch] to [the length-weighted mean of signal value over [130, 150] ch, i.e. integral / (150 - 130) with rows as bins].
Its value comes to 1.52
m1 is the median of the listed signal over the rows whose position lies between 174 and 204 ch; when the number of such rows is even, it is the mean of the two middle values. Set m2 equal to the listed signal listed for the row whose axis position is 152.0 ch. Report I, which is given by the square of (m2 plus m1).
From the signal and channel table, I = 107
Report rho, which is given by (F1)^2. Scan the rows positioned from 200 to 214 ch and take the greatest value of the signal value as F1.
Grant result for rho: 32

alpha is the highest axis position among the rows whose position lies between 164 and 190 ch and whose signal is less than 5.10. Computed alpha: 187.0 ch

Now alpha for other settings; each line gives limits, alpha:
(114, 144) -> 142.0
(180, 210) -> 197.0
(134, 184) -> 147.0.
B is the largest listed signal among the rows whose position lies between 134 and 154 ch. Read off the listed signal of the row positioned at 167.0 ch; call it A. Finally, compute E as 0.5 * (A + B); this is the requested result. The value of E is 5.3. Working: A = 5.33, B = 5.32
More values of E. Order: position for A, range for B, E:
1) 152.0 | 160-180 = 5.7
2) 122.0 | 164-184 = 5.2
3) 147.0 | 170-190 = 5.4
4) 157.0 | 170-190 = 5.6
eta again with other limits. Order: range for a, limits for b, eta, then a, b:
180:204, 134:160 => 4.34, 5.7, 4.3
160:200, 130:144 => 3.01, 6.05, 3.0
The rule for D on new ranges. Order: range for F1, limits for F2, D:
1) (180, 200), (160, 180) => 0.8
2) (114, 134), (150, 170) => 0.7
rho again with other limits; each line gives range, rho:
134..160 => 28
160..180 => 37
